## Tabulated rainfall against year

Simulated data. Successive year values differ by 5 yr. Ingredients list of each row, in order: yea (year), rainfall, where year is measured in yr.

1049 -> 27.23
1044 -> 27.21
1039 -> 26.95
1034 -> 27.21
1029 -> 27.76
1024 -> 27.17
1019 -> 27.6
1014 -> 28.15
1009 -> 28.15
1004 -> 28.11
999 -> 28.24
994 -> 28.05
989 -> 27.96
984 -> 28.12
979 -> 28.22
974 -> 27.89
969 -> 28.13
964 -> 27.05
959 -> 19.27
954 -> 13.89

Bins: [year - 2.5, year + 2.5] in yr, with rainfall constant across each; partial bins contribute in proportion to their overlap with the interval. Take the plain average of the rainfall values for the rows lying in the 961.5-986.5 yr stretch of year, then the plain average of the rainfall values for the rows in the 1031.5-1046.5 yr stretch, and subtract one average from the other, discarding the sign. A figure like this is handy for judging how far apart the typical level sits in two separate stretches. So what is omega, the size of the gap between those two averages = 0.8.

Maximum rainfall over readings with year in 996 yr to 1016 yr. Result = 28.24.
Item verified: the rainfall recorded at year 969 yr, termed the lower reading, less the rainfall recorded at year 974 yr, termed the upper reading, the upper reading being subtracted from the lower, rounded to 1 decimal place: 0.2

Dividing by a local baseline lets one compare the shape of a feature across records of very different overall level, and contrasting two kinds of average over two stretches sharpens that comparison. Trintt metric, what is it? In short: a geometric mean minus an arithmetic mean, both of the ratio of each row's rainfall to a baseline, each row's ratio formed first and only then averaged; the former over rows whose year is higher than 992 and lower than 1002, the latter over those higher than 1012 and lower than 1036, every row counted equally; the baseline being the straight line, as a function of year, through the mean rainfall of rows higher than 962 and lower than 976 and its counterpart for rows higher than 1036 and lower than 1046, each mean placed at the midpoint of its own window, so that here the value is 0.012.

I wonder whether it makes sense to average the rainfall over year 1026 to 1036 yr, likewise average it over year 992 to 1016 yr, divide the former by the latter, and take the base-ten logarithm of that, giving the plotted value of -0.010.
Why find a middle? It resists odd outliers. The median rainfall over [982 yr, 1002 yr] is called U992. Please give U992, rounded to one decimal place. 28.1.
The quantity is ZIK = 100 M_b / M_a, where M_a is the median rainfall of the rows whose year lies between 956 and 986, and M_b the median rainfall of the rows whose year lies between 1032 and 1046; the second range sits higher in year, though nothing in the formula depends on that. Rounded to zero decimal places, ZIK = 97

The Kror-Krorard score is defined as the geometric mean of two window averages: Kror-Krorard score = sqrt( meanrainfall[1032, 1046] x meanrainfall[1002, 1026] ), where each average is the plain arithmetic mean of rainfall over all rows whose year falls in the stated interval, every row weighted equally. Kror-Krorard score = 27.5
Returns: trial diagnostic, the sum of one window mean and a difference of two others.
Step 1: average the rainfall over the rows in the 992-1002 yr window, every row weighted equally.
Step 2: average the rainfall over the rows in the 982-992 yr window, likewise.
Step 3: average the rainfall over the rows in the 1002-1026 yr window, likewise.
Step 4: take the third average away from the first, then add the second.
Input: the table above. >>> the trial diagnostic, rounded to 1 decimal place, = 28.3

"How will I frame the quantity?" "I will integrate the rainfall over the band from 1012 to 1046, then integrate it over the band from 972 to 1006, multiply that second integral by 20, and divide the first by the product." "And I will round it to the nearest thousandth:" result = 0.049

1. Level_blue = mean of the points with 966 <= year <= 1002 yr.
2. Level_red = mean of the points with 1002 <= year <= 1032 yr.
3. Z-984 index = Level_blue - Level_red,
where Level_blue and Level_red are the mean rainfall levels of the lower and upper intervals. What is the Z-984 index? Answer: 0.26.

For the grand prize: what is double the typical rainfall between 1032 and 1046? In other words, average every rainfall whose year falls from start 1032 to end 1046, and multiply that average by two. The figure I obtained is 54.2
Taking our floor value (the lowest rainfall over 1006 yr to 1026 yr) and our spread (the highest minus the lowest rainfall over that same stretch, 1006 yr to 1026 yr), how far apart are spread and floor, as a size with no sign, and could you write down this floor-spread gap 26.2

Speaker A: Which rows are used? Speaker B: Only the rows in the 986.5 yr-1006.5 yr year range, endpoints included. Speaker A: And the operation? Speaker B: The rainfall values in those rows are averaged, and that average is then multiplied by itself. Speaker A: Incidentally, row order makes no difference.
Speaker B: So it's 789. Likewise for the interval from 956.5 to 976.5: 655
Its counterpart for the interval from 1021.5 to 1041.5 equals 744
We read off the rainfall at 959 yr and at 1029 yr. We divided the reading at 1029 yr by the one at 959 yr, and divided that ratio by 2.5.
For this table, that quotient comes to 0.576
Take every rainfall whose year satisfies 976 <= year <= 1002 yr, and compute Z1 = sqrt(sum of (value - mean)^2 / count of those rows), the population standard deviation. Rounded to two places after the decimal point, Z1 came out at 0.10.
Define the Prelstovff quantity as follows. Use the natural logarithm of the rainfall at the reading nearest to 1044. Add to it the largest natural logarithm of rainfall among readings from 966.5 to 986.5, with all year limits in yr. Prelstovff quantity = 6.644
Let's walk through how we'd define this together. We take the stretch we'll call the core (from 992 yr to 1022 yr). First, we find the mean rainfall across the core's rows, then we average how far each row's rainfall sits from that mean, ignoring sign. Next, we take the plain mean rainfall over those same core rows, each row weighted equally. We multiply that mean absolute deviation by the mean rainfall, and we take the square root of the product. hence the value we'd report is 2.1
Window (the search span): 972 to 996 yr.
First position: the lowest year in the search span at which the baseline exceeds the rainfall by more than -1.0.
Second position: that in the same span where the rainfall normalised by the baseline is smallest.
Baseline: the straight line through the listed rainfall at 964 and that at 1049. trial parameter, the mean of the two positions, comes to 974.0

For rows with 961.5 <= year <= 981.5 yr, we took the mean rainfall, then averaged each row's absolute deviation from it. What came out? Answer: 0.39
